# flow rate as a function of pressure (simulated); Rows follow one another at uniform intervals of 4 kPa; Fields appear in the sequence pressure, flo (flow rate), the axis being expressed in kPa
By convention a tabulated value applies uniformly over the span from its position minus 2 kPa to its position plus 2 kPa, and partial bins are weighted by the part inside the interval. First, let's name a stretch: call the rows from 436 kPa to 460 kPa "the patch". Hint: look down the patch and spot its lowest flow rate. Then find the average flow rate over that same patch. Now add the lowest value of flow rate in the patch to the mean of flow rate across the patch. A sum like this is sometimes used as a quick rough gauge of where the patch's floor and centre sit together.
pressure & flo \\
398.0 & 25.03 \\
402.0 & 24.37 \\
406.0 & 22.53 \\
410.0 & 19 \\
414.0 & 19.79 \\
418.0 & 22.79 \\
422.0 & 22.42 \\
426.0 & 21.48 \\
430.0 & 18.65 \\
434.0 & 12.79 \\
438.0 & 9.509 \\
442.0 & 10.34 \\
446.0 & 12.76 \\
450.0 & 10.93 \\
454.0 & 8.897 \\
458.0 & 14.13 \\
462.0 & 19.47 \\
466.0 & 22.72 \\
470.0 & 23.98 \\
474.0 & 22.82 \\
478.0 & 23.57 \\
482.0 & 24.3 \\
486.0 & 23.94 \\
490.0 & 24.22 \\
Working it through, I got 20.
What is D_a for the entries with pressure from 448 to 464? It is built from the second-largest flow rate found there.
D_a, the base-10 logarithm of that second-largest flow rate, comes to 1.15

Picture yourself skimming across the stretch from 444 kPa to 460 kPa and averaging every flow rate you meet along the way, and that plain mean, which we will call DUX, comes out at 12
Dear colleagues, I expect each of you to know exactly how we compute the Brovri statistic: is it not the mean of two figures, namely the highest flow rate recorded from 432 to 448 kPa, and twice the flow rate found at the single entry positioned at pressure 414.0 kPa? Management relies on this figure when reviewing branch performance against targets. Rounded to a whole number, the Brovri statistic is 26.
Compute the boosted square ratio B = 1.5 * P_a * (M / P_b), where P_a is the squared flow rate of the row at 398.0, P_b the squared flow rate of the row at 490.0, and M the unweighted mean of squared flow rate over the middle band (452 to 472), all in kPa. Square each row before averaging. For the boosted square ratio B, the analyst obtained 560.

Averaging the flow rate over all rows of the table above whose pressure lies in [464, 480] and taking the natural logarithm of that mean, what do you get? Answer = 3.1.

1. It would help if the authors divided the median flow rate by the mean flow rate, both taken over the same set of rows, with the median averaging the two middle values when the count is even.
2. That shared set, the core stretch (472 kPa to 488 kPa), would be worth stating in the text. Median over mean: 1.00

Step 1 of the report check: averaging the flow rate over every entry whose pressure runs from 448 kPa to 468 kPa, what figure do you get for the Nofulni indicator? 15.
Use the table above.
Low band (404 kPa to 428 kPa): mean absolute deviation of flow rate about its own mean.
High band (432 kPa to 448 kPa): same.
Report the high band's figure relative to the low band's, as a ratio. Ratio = 1.1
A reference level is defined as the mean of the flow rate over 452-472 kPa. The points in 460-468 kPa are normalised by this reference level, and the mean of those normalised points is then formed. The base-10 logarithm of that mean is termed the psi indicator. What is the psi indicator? 0.073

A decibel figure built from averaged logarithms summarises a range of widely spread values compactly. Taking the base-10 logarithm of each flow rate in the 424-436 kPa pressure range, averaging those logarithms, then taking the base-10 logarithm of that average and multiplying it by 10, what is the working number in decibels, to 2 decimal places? 0.92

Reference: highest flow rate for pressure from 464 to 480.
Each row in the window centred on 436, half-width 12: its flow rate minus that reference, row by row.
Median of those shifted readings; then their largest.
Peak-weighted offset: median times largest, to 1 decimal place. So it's 28.0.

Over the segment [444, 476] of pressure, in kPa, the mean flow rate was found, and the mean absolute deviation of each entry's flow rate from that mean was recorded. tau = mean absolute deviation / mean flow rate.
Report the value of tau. 0.31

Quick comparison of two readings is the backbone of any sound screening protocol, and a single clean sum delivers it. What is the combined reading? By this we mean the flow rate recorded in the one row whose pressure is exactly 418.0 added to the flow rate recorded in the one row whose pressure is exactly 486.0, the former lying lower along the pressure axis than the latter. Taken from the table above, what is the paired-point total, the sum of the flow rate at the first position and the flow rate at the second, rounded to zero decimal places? 47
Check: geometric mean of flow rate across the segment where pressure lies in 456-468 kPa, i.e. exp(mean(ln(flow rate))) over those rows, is 18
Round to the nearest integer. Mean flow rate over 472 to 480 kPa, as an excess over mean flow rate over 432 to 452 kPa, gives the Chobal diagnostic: 12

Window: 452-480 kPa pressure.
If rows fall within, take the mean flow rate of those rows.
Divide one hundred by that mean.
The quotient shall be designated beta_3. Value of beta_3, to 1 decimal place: 5.2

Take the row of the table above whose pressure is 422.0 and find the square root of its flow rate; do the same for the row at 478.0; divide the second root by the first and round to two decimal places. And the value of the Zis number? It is 1.03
